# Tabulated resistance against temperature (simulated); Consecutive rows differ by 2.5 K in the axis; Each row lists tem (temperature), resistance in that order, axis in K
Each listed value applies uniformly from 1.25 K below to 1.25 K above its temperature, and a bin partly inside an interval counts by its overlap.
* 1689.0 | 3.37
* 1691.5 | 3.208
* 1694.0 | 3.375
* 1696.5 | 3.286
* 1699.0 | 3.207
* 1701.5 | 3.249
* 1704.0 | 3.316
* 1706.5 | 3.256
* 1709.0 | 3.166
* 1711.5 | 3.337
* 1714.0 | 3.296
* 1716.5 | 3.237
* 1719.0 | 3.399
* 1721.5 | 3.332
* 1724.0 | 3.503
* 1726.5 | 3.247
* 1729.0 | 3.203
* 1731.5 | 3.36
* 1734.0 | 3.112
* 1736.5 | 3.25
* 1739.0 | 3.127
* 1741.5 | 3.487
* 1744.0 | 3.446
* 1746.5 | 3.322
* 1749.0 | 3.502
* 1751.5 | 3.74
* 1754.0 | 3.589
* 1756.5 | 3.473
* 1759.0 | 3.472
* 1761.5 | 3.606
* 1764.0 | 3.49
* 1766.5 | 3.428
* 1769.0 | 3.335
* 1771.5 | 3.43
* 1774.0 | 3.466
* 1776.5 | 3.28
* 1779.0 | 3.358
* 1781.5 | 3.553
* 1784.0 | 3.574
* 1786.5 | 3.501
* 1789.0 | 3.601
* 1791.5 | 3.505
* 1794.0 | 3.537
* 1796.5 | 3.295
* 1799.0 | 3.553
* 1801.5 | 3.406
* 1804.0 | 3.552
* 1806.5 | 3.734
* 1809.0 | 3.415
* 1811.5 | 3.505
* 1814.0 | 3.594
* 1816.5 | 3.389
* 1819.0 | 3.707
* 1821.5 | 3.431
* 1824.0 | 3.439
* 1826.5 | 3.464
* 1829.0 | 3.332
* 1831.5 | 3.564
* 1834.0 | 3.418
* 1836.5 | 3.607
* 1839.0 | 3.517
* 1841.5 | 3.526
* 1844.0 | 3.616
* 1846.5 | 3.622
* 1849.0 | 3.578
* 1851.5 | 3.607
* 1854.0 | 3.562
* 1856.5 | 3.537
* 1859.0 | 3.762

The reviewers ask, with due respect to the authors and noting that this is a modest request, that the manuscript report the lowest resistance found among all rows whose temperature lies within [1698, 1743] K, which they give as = 3.112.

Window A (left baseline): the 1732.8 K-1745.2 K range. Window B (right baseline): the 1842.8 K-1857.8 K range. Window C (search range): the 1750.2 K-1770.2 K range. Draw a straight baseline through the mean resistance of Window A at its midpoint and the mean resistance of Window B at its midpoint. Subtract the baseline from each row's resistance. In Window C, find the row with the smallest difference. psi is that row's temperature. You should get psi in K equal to 1769.0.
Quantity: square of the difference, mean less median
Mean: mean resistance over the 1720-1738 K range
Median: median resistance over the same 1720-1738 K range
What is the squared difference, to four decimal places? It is 0.0013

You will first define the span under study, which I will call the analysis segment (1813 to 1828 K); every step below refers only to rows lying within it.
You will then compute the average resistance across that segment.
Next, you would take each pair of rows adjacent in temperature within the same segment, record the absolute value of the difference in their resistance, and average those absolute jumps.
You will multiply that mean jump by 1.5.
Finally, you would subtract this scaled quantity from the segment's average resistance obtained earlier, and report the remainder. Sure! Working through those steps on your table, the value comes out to 3.25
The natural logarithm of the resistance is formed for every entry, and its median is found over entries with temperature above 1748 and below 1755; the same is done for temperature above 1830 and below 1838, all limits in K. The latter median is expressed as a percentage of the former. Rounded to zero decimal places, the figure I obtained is 99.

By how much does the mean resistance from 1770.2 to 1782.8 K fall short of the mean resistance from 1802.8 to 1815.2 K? 0.14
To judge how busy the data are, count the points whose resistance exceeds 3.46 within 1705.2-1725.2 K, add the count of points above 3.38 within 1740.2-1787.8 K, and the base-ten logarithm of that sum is 1.20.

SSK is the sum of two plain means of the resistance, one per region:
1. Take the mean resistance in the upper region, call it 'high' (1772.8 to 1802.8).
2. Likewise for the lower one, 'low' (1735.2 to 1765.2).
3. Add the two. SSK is 6.93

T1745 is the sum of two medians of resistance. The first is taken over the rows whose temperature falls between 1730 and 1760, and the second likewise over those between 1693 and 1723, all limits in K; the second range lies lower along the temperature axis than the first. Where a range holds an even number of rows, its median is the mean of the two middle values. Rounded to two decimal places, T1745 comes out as 6.75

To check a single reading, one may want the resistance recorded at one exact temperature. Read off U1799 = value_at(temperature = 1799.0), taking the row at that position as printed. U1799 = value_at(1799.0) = 3.553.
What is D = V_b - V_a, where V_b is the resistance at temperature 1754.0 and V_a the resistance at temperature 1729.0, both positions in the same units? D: 0.39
